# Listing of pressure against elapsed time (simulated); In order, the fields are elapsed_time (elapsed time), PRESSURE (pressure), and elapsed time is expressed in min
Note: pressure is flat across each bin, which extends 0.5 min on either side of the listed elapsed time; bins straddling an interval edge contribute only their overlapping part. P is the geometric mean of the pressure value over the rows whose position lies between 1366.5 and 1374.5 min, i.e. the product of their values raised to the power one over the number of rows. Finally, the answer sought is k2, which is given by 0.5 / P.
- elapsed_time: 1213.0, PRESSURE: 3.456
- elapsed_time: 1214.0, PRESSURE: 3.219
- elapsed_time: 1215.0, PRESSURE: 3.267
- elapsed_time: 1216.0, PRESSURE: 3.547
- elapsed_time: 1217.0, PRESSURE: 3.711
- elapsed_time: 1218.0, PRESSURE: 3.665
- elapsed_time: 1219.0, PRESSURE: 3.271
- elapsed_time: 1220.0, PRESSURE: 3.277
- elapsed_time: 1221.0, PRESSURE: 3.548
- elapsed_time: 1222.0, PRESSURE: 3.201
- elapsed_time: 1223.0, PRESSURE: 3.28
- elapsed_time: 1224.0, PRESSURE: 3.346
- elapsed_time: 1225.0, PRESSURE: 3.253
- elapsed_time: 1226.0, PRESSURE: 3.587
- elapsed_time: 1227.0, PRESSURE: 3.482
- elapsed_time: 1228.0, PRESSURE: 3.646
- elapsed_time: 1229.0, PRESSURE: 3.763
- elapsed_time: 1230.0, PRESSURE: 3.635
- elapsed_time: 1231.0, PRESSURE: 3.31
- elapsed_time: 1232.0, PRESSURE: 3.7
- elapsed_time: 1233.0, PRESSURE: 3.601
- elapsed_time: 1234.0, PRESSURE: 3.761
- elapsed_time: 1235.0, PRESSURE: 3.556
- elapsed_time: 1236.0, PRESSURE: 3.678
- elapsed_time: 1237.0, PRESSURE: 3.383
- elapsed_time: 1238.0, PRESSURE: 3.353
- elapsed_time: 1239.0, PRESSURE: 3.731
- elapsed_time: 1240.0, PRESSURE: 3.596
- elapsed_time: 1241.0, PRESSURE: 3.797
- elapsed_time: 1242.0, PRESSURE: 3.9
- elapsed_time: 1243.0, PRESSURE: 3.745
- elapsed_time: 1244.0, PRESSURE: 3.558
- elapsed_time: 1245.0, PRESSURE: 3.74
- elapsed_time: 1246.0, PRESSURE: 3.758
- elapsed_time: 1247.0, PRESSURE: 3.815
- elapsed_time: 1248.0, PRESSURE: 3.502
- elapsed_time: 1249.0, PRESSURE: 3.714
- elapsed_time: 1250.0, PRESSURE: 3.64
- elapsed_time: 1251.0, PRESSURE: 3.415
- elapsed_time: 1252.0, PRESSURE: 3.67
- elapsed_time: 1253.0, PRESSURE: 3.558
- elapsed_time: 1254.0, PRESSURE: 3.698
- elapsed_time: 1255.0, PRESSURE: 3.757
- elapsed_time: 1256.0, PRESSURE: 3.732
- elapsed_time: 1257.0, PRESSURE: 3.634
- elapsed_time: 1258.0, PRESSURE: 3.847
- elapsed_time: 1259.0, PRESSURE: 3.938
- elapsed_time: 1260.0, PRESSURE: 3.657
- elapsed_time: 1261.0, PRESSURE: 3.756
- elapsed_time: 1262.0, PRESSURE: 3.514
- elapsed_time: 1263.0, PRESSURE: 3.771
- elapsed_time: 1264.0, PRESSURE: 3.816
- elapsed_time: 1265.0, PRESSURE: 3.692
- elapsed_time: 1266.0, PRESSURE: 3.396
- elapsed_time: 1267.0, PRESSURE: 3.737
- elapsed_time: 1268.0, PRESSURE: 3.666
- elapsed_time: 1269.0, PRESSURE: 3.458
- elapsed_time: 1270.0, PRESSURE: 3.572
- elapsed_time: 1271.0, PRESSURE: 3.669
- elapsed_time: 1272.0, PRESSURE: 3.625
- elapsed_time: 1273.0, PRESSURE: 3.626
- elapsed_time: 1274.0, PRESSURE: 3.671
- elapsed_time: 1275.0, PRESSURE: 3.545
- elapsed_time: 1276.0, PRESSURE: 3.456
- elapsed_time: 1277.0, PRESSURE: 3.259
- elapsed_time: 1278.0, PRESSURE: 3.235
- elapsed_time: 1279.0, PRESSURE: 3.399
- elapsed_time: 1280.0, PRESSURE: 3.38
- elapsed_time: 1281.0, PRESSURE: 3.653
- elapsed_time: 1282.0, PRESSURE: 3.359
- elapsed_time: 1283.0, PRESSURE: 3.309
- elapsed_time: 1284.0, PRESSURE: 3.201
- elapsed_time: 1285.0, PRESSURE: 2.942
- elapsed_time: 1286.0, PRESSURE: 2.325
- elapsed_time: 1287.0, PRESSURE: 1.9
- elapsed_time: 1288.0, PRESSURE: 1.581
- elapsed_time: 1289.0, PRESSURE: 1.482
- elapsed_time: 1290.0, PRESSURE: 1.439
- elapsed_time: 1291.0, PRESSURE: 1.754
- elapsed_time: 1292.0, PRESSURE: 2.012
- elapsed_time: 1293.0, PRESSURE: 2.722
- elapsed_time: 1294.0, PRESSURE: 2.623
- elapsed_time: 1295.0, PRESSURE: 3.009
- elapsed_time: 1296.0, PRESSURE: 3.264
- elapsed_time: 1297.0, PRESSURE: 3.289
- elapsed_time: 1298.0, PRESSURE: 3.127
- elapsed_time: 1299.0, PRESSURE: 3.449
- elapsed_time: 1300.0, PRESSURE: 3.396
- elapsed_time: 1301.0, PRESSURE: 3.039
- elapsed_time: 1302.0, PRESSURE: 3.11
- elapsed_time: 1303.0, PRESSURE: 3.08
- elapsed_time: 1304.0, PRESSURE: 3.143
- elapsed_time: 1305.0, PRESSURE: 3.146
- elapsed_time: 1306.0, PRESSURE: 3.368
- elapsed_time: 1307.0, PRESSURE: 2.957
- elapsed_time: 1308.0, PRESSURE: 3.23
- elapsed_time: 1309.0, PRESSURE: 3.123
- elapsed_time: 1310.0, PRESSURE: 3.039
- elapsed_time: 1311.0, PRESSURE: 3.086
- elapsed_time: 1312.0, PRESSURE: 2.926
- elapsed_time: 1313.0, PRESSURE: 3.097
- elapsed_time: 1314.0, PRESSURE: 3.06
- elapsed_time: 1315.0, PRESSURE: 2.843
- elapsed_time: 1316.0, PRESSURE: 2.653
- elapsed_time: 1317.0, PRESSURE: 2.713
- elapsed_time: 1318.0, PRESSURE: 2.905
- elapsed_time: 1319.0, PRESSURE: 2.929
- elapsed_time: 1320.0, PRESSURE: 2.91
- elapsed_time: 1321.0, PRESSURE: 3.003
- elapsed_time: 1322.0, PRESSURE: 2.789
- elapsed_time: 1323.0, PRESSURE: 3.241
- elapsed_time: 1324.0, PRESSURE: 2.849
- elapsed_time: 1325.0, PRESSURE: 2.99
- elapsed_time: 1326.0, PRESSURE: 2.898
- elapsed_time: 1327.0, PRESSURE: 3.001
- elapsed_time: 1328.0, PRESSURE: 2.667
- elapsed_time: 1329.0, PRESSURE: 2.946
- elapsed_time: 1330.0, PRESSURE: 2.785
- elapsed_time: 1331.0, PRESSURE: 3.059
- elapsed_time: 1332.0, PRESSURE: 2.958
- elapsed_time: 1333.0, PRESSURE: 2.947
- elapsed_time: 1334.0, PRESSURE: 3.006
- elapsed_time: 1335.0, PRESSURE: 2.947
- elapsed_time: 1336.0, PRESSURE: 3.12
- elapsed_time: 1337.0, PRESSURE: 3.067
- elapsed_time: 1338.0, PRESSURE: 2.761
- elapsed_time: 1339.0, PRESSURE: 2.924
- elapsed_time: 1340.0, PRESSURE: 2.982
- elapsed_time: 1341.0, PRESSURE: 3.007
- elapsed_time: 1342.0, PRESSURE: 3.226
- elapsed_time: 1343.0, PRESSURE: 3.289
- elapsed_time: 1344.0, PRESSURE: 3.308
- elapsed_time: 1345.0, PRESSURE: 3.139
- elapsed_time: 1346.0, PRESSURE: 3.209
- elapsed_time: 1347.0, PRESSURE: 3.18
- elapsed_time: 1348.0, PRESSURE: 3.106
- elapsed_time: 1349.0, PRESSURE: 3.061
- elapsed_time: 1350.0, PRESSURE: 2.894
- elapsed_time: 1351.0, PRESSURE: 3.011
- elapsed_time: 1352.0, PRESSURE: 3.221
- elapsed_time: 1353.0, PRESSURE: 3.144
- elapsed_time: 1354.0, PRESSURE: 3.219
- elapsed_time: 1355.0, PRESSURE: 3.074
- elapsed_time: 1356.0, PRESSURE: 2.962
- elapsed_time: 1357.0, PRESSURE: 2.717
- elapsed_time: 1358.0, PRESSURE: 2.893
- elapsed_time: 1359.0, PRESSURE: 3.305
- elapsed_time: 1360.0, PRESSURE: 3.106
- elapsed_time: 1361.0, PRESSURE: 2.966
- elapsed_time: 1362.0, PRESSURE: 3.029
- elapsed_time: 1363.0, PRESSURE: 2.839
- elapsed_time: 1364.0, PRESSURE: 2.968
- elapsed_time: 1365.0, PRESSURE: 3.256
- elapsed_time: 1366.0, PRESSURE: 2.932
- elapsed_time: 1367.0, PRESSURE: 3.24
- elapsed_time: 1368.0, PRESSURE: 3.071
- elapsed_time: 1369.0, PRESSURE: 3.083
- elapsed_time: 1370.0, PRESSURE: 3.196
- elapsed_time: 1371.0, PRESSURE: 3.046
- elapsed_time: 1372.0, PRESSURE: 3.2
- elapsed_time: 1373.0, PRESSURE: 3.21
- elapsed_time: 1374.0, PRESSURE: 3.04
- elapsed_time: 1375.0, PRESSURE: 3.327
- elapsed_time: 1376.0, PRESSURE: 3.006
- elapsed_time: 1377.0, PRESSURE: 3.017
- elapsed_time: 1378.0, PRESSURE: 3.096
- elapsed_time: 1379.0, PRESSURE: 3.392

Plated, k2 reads 0.160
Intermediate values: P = 3.13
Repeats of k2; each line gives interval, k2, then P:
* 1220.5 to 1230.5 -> 0.144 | 3.47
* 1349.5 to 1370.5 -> 0.164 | 3.05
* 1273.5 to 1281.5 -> 0.145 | 3.45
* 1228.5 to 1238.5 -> 0.140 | 3.57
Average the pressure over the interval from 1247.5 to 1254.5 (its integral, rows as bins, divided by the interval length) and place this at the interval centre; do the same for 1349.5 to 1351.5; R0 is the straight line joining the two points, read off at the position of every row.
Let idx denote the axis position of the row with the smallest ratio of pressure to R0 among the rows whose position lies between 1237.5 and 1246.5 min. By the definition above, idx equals 1238.0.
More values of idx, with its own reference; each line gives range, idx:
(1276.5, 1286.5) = 1286.0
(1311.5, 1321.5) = 1316.0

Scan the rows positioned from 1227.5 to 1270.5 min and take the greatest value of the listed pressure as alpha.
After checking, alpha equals 3.938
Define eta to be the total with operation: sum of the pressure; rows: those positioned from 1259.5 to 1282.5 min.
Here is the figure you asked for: 82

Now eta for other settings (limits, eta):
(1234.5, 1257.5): 84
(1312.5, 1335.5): 67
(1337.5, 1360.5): 71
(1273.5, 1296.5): 65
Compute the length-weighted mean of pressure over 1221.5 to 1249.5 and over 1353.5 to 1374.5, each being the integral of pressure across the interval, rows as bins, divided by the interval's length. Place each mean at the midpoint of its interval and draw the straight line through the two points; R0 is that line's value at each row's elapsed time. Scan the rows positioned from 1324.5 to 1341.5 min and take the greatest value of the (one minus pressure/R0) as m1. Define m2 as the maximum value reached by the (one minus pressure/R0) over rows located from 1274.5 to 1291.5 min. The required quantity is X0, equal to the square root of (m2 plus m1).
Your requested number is 0.86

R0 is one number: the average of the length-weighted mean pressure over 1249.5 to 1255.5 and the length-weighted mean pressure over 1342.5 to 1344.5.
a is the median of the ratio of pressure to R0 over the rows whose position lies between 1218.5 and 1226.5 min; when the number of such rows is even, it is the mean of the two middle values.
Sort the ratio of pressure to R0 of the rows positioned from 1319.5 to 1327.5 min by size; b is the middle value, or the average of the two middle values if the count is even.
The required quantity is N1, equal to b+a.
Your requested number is 1.80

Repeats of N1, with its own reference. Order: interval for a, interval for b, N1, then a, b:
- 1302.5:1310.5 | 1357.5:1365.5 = 1.77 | 0.91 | 0.87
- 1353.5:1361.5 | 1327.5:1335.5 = 1.72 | 0.87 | 0.85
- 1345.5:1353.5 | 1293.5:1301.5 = 1.83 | 0.90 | 0.92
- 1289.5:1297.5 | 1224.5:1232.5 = 1.82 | 0.77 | 1.04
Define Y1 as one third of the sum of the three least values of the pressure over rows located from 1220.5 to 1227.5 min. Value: 3.2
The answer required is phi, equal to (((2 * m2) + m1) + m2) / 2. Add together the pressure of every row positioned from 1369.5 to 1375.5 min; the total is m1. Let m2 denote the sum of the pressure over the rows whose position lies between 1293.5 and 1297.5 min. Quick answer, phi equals 28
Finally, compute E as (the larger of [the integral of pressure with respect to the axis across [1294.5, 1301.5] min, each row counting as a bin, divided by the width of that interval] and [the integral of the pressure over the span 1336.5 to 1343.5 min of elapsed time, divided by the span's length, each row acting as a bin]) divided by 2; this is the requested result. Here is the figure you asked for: 1.61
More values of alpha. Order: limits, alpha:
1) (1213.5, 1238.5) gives 3.763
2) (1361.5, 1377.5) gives 3.327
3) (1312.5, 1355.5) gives 3.308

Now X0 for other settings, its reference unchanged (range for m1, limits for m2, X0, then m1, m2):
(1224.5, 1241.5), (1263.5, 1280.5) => 0.39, 0.103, 0.05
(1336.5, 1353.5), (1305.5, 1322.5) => 0.56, 0.129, 0.19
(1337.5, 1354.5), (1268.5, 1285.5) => 0.51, 0.129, 0.13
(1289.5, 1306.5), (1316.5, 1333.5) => 0.86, 0.572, 0.17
